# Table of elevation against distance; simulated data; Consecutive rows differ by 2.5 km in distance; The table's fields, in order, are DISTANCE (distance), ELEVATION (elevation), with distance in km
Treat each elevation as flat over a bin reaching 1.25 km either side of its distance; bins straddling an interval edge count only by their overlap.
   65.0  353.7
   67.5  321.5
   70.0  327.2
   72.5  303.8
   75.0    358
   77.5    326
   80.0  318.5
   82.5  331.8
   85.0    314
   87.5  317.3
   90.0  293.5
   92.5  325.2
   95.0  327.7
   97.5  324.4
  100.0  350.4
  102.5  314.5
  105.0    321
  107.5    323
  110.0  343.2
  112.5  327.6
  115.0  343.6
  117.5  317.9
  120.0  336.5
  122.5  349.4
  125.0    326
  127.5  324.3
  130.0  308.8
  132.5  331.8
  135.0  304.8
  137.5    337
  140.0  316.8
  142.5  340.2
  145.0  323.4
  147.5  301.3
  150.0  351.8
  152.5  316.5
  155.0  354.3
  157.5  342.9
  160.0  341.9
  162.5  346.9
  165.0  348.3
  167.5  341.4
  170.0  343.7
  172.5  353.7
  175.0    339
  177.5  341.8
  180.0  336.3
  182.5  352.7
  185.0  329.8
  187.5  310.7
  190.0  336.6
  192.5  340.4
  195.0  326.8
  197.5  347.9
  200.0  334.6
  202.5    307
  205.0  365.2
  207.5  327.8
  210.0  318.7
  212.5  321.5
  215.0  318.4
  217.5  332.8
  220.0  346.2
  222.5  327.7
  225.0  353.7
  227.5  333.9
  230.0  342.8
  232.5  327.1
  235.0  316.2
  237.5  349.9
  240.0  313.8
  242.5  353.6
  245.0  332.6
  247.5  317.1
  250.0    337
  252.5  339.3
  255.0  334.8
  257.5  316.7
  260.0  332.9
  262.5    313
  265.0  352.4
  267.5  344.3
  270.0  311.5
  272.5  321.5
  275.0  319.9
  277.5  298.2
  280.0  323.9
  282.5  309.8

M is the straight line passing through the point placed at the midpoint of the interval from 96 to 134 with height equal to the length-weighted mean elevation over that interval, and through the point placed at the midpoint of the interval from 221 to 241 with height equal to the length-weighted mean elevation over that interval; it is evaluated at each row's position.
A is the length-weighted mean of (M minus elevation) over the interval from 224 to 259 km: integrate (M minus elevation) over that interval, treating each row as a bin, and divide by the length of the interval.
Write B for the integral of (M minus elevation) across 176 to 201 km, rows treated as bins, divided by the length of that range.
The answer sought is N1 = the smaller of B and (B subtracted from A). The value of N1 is -4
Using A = 0.6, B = -4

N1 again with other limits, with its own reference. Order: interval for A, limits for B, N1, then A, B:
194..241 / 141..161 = -3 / 0.7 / -3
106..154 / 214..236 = 0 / 2.2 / 0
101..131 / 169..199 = -6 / 1.0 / -6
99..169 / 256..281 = -13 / -1.6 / 11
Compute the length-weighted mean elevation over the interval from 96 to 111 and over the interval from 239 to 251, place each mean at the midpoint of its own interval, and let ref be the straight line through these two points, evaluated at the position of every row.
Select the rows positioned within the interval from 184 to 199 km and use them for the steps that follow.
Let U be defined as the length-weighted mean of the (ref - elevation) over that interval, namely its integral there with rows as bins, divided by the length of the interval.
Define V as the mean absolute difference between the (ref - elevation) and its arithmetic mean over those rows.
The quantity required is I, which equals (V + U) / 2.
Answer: 3.9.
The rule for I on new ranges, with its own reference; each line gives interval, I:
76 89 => 6.6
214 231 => 1.8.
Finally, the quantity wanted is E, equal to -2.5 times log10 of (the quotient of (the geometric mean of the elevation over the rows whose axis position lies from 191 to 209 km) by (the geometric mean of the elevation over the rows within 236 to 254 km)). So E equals -0.003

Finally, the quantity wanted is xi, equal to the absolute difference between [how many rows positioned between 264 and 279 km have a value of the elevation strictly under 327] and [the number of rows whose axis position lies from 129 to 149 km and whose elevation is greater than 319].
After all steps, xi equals 0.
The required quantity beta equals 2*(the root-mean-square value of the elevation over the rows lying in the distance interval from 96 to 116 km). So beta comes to 662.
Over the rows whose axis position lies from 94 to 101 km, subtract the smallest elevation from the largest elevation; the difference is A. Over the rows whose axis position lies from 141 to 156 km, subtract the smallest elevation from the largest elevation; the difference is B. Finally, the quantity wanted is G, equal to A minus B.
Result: -27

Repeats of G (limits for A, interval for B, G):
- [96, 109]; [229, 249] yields -4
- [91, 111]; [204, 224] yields -11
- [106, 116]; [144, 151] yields -30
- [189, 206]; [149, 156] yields 20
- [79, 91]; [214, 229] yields 3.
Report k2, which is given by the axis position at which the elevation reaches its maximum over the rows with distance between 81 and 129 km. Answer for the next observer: 100.0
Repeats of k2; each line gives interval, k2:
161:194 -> 172.5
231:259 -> 242.5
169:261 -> 205.0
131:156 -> 155.0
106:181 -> 155.0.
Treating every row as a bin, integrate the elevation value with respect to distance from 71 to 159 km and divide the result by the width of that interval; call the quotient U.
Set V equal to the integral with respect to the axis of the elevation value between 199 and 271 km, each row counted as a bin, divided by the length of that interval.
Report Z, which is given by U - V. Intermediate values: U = 327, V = 332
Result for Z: -4.8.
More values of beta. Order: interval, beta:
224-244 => 673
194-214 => 663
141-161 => 669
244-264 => 656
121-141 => 650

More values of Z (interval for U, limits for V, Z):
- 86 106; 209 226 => -9.5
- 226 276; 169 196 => -6.8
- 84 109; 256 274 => -6.1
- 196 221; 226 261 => -0.3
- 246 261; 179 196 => -3.8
